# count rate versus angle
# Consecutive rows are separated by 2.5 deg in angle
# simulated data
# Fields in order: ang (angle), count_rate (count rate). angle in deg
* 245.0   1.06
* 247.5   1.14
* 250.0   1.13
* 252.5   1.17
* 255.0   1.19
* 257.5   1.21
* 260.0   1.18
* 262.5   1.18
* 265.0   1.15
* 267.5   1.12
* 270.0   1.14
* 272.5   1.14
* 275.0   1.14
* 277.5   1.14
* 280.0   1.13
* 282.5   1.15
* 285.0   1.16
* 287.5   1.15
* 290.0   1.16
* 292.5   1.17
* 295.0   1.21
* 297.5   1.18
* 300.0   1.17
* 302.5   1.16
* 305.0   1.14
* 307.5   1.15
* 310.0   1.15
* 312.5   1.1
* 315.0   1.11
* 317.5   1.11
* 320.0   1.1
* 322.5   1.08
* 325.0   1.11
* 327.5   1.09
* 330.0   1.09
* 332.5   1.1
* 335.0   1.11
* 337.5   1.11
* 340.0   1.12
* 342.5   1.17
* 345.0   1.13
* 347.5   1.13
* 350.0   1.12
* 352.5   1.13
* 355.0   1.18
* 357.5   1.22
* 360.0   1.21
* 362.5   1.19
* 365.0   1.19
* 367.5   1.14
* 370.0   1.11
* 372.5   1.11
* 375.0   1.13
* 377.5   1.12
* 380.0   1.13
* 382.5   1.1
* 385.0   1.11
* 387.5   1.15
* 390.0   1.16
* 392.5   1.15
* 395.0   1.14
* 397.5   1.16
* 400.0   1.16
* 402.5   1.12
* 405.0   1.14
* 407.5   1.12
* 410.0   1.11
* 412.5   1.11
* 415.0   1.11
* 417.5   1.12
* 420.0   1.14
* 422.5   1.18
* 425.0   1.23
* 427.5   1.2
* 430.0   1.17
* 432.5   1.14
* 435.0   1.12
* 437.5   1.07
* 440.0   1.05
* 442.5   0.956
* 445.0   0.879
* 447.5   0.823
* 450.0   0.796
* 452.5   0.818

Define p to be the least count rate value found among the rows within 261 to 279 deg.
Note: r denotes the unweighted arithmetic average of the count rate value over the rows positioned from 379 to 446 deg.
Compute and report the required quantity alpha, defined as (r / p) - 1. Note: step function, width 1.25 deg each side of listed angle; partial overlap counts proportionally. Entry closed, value 0.00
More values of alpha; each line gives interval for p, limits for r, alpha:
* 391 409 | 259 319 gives 0.03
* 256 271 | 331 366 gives 0.03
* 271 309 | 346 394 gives 0.01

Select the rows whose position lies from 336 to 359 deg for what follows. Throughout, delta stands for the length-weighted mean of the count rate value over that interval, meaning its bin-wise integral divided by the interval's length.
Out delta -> 1.15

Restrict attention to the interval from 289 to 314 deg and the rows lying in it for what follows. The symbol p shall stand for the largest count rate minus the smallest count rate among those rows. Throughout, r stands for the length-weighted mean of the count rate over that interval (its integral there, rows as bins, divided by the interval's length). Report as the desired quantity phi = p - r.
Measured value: -1.05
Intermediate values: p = 0.110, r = 1.16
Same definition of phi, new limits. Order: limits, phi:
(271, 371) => -1.00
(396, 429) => -1.03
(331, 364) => -1.03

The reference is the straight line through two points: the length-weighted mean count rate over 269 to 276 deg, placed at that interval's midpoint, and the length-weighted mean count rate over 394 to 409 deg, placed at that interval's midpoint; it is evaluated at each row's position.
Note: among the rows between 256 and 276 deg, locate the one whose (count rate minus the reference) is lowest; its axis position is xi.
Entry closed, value 267.5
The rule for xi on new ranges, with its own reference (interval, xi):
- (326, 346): 327.5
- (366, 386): 382.5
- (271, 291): 280.0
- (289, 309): 305.0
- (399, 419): 410.0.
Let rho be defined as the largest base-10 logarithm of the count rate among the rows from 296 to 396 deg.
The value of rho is 0.086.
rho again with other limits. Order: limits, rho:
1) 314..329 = 0.045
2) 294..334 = 0.083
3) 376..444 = 0.090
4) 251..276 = 0.083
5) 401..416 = 0.057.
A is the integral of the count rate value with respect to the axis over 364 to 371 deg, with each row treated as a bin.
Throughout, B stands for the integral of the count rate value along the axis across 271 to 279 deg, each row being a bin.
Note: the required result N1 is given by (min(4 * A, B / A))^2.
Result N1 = 1.29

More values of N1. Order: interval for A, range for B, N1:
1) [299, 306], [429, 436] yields 0.98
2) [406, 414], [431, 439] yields 0.99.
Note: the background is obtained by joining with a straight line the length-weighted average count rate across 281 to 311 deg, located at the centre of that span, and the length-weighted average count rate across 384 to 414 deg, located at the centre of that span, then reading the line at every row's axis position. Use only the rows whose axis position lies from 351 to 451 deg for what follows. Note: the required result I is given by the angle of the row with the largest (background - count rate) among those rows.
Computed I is 450.0 deg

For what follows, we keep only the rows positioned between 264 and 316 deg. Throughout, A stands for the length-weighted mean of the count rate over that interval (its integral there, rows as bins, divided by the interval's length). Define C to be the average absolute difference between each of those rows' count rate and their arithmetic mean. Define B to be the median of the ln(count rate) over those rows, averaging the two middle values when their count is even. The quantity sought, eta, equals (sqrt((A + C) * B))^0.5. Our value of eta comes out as 0.635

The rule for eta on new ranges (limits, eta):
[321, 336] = 0.563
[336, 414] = 0.614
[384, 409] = 0.629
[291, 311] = 0.652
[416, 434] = 0.658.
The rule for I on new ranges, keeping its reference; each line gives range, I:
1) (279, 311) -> 280.0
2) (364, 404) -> 382.5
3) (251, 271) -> 267.5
